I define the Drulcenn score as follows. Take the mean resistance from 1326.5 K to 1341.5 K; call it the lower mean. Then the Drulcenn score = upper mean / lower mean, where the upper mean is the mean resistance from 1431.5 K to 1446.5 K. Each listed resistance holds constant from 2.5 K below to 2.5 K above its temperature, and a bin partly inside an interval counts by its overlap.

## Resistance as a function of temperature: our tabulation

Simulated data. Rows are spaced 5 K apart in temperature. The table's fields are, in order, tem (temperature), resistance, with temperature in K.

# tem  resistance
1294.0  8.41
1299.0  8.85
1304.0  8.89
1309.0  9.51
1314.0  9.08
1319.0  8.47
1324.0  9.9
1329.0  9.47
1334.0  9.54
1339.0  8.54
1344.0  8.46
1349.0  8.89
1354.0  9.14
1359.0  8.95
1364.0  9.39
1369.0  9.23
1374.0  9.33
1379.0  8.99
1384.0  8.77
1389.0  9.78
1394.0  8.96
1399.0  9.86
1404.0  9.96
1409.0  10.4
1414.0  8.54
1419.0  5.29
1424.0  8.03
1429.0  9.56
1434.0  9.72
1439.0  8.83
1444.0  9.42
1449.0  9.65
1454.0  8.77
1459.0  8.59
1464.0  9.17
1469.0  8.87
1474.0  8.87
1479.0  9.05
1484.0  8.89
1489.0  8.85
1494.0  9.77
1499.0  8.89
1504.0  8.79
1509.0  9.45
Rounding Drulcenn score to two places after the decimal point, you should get 1.02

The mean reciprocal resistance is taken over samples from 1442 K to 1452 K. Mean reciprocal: 0.105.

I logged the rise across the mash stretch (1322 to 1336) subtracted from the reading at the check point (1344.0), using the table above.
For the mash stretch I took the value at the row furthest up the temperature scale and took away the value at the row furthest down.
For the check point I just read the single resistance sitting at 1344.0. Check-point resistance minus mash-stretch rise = 8.82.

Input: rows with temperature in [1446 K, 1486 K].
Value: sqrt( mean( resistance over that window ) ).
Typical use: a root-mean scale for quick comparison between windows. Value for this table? 3.00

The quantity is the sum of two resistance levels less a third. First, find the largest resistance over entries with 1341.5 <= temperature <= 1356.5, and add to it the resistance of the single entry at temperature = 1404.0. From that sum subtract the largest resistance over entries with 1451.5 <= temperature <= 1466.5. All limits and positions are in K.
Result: 9.9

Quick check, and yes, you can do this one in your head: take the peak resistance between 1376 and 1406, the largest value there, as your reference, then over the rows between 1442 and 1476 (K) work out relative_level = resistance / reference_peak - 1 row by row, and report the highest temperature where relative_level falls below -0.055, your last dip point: 1474.0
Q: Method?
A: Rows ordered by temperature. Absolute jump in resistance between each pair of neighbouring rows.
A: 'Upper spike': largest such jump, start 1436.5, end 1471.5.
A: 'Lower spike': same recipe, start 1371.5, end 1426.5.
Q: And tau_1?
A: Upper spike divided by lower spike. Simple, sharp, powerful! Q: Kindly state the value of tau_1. 0.3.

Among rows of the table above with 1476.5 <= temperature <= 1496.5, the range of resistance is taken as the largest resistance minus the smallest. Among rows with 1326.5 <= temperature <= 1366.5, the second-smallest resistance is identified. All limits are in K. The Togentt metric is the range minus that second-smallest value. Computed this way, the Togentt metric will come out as -7.6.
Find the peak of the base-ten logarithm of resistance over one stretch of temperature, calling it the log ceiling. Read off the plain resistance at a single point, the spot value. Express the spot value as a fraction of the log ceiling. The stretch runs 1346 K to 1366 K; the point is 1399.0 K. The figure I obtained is 10.1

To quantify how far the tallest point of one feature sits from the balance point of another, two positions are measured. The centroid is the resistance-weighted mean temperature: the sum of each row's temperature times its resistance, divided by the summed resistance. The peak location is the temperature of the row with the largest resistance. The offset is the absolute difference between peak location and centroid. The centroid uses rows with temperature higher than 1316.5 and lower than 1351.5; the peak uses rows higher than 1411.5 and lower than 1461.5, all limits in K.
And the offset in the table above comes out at 100.2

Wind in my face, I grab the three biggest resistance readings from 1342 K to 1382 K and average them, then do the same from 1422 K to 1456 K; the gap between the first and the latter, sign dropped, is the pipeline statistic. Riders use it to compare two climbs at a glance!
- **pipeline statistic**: 0.33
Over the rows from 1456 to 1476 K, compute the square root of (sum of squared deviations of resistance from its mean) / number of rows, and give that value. 0.21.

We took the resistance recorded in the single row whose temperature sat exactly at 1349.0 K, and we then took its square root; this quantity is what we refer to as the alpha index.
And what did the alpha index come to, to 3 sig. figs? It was 2.98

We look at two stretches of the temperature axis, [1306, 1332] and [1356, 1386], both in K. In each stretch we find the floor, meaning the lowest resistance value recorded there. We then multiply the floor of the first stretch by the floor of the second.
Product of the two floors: 74.3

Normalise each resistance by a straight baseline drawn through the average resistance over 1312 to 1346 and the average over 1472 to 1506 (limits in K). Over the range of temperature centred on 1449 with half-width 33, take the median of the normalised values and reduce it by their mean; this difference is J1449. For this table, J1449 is 0.014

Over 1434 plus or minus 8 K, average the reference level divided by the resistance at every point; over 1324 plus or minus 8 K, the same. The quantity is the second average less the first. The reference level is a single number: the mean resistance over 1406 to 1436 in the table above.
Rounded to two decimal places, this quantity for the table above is 0.01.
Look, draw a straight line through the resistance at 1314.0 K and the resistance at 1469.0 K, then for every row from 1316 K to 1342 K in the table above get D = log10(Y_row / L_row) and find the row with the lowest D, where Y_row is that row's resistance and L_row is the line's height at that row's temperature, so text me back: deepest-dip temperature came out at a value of 1319.0 K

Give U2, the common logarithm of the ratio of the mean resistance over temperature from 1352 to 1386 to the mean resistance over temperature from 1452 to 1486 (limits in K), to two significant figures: 0.011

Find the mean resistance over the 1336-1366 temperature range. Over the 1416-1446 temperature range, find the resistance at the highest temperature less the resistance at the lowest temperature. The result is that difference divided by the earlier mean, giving 0.46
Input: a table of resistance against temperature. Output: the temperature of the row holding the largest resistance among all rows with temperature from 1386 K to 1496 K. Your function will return 1409.0 K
